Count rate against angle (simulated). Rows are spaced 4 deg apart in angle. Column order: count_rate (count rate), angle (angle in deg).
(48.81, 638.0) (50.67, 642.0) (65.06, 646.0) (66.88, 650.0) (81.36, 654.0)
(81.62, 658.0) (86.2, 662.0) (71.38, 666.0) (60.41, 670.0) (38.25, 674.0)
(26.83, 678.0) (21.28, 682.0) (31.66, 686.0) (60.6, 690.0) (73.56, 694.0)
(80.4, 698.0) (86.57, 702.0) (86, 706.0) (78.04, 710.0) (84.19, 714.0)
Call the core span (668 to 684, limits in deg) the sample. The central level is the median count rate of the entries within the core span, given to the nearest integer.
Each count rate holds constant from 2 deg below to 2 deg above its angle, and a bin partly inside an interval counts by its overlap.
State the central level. 33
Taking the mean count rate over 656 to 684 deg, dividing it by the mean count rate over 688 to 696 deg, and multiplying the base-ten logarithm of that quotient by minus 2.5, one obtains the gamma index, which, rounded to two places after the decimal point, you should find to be 0.21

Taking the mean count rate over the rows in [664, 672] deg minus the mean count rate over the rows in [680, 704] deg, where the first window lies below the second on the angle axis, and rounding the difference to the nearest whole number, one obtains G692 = 7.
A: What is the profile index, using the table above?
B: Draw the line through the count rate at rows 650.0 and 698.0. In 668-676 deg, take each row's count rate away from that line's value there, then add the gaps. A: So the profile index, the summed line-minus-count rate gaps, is 47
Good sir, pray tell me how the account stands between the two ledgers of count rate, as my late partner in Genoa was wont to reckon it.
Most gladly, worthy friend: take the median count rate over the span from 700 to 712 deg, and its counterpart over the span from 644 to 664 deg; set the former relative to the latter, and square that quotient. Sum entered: 1.1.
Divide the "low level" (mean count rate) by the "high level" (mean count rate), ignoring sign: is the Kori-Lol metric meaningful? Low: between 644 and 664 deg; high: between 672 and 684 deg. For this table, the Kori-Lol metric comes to 2.6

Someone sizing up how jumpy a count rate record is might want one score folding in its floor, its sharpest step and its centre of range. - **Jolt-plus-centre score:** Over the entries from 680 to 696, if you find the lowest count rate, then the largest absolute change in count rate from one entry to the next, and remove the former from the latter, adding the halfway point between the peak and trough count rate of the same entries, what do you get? 55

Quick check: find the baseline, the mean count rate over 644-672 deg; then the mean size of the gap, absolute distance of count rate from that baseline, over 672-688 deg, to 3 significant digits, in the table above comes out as 43.8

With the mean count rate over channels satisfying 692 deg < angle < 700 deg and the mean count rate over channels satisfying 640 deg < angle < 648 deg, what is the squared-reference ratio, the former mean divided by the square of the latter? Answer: 0.023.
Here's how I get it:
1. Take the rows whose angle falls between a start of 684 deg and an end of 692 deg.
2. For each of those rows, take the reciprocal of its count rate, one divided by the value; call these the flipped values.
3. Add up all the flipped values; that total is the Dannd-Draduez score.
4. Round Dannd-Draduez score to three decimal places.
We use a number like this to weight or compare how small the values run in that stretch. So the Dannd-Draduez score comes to 0.048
